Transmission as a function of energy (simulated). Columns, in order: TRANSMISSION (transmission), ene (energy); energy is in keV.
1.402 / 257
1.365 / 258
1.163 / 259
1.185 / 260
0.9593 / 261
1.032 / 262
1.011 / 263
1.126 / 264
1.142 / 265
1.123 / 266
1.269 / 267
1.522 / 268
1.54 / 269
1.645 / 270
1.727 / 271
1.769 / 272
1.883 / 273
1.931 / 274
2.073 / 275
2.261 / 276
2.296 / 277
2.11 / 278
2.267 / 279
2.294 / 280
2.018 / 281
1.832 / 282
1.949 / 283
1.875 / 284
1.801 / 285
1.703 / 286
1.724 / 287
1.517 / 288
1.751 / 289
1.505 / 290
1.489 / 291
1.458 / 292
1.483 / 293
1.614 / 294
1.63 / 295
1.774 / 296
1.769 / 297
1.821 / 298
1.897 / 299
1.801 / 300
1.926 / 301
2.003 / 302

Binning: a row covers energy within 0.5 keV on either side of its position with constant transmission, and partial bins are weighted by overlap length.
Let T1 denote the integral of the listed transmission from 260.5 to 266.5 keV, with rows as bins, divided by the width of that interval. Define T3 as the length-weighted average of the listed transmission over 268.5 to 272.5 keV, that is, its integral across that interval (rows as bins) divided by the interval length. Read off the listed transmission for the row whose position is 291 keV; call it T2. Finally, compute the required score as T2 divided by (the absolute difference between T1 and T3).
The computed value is 2.5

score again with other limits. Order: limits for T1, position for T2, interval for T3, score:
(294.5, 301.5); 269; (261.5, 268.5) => 2.5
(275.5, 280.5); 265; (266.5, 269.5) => 1.4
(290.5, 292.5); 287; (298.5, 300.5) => 4.6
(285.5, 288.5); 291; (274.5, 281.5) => 2.8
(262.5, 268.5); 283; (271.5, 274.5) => 2.9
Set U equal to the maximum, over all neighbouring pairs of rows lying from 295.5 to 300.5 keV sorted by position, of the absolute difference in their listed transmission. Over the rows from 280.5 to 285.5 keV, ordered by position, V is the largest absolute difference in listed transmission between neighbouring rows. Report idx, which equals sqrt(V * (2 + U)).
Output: 0.62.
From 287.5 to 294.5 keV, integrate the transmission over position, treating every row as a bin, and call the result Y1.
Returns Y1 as 11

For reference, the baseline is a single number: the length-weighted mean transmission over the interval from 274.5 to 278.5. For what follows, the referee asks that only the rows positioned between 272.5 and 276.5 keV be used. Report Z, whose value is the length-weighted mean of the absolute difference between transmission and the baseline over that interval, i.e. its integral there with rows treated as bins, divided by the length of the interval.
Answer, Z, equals 0.19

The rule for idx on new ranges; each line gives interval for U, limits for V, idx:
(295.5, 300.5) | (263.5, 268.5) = 0.73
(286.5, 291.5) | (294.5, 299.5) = 0.57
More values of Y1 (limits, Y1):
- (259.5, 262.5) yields 3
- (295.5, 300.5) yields 9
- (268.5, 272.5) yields 7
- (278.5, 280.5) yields 5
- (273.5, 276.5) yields 6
